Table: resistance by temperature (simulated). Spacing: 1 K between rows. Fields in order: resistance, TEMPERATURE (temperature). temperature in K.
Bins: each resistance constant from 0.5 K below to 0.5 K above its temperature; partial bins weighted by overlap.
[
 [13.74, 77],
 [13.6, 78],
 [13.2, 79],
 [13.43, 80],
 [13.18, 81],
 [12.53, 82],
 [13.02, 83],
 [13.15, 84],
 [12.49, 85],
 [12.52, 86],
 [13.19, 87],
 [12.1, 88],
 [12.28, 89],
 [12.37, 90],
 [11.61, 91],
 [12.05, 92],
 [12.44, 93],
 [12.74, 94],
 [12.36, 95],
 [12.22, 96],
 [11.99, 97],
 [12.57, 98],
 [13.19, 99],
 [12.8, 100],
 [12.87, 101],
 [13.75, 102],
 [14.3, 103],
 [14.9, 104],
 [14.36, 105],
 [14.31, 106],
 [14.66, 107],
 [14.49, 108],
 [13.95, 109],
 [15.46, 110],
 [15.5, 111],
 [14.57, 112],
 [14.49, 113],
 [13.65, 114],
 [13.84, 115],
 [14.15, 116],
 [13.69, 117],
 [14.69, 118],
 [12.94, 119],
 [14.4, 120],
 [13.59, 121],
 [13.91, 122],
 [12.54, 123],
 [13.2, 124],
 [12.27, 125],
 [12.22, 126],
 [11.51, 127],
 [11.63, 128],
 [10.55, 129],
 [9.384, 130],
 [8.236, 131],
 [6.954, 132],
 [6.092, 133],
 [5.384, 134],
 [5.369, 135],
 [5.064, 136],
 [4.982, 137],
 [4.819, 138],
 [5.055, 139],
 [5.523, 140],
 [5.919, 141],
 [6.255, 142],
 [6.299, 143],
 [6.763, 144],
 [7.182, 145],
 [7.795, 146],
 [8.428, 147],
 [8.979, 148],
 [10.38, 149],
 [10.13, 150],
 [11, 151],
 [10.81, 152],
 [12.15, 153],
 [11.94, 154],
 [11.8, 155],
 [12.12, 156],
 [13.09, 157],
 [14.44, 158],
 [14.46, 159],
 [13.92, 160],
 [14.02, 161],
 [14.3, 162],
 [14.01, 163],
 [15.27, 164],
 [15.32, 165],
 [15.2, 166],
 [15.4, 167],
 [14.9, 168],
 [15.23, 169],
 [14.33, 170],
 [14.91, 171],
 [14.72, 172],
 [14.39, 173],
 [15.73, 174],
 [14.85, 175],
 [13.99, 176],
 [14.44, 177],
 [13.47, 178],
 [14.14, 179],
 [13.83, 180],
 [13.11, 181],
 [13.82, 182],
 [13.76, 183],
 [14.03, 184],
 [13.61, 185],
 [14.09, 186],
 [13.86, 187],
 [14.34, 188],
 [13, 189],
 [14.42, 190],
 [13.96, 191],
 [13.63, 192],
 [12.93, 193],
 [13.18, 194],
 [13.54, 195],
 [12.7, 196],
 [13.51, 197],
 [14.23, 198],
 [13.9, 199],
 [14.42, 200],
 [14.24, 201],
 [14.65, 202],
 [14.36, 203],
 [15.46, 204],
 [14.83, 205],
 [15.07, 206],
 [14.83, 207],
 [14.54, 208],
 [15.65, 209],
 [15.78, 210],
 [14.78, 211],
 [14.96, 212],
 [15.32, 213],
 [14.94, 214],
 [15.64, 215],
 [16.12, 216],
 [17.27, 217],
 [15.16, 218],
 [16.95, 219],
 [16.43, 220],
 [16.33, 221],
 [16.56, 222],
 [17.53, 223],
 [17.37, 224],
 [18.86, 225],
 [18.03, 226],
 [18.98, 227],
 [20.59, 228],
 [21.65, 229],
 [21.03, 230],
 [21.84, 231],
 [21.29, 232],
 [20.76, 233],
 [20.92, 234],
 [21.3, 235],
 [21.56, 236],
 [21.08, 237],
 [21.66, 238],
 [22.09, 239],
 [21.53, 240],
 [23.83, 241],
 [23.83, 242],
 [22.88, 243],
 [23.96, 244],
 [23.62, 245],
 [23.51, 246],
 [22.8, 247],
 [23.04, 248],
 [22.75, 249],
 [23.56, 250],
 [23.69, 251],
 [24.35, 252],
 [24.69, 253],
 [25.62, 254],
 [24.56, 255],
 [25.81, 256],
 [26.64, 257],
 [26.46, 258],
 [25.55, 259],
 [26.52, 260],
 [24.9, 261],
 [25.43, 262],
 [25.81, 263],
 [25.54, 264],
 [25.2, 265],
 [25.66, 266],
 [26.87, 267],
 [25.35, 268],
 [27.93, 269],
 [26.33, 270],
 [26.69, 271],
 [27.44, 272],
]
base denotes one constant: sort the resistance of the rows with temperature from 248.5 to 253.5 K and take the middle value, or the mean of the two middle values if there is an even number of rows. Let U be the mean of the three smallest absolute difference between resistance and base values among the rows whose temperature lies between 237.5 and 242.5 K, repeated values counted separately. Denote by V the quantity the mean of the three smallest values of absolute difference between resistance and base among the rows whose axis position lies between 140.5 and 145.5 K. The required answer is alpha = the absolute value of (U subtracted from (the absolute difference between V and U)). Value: 16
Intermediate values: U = 0.6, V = 16.9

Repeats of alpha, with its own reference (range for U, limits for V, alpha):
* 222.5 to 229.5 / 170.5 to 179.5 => 2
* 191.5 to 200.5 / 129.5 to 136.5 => 4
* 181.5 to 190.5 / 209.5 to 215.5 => 8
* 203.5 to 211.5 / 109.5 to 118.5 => 8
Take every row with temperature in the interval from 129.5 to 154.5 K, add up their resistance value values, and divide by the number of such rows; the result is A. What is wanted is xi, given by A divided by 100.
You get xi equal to 0.076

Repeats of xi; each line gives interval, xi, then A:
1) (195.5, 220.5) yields 0.150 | 15.0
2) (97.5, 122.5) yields 0.140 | 14.0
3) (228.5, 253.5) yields 0.225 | 22.5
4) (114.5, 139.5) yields 0.103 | 10.3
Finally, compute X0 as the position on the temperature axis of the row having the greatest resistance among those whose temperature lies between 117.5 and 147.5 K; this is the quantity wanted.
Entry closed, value 118 K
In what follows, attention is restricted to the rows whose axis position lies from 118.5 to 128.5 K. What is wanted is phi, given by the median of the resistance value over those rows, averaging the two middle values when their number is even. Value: 12.7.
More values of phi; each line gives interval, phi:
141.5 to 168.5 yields 12.1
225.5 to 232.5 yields 21.0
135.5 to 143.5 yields 5.3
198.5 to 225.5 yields 15.3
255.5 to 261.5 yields 26.1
